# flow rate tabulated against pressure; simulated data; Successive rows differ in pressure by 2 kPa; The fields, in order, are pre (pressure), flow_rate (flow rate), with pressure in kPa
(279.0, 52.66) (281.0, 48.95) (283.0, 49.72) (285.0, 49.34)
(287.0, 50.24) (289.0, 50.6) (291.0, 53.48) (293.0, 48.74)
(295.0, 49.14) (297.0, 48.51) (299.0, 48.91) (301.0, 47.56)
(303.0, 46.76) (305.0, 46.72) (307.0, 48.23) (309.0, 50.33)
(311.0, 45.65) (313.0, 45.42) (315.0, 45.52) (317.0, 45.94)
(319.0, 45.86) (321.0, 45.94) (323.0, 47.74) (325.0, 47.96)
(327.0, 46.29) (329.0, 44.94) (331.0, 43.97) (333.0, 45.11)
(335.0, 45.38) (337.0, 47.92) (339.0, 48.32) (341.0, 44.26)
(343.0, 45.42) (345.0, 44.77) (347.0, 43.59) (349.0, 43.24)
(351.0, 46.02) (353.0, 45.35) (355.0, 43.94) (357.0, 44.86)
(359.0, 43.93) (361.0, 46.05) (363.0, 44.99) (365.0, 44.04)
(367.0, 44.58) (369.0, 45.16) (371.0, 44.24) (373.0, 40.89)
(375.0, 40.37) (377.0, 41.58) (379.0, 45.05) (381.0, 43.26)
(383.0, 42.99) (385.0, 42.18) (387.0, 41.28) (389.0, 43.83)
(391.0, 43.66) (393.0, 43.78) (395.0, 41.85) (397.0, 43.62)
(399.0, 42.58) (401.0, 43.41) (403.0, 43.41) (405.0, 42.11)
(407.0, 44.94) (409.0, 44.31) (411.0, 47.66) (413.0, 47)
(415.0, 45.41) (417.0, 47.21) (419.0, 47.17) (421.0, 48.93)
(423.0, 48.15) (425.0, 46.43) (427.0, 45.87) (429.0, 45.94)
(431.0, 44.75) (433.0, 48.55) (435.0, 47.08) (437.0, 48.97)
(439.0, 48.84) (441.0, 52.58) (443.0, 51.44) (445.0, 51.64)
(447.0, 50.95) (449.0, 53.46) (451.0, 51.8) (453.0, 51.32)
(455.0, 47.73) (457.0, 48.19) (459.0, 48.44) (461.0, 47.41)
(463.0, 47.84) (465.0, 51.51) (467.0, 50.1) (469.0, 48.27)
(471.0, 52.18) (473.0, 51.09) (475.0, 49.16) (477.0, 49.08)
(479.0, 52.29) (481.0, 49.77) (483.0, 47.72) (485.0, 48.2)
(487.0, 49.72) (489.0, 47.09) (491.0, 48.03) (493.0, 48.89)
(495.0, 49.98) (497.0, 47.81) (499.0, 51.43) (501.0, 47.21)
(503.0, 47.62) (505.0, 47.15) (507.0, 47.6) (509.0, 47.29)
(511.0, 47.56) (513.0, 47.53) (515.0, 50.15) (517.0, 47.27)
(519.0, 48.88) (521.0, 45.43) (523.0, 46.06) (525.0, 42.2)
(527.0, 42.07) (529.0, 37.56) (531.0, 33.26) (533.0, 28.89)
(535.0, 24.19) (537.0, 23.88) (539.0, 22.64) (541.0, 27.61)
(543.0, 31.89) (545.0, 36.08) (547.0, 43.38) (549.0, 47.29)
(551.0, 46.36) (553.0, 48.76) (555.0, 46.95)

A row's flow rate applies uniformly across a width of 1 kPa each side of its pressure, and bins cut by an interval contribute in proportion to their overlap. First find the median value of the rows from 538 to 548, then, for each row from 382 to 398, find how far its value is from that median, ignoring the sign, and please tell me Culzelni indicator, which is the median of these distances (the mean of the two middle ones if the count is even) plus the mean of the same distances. 22.4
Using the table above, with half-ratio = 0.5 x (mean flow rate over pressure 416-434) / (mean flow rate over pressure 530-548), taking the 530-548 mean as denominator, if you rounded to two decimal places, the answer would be 0.78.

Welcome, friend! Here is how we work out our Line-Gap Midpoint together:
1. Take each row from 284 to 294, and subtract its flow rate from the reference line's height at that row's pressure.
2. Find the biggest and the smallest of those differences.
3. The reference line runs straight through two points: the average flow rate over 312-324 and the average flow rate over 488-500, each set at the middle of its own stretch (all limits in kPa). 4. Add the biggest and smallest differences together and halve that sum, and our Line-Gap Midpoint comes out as -5.5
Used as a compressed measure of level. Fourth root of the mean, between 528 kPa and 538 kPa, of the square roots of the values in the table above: 1.53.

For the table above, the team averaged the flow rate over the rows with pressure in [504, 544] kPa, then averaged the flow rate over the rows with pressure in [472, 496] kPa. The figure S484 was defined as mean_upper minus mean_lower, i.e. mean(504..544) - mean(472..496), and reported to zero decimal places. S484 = -10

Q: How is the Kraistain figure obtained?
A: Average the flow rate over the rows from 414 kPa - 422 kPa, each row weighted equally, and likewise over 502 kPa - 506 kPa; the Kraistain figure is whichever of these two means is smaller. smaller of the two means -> 47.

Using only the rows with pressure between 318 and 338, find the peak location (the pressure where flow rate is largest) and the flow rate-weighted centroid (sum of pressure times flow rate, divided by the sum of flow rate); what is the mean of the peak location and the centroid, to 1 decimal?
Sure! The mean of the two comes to 326.5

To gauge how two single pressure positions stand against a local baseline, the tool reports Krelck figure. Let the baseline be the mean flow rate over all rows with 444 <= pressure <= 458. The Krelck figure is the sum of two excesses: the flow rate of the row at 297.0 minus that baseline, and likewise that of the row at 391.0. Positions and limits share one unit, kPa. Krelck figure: -9.3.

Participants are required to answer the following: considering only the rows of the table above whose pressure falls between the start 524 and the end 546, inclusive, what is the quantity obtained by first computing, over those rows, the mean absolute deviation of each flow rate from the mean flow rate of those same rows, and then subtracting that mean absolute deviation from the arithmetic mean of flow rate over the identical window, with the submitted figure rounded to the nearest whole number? 26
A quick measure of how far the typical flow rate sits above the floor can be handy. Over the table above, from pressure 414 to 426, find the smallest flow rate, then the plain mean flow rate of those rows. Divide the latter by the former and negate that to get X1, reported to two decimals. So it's -1.04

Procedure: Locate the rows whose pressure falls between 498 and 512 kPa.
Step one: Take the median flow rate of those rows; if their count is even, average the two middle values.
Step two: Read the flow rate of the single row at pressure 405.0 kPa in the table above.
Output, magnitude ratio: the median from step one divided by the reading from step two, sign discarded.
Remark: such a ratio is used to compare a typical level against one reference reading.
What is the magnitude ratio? 1.13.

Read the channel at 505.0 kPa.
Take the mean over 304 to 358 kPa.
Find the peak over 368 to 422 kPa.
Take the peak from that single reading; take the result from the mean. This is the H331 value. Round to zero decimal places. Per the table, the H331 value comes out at 48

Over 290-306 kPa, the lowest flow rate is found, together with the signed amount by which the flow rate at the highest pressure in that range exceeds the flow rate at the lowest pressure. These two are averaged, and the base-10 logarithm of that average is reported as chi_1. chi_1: 1.30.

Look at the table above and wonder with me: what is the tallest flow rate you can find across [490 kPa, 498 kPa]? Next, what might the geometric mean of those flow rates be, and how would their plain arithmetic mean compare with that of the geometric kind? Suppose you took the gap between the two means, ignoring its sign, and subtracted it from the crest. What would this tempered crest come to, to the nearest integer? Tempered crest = 50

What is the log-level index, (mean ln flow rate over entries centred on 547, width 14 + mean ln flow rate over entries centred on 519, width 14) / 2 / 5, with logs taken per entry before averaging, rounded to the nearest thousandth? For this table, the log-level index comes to 0.752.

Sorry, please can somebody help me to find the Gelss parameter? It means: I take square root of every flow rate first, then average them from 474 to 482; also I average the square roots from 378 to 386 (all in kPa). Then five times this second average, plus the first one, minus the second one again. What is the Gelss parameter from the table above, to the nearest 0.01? 33.42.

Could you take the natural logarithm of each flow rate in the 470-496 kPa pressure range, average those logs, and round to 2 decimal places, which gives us 3.90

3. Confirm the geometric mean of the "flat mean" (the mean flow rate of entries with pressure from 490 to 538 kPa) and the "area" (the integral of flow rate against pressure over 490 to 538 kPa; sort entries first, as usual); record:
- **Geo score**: 303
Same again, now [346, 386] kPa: 277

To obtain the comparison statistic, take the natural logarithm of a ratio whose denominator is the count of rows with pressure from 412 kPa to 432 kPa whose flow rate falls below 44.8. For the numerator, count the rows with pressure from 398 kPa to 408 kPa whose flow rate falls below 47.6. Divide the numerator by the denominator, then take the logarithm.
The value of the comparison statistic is 1.6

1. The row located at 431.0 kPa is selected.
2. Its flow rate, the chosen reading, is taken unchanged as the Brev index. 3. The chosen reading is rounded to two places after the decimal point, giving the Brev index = 44.75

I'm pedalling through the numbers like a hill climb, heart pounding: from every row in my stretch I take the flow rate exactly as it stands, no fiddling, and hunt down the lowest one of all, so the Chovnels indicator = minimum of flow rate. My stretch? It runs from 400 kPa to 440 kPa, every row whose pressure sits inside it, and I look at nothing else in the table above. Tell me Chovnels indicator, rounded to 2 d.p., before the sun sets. 42.11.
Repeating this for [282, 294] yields 48.74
